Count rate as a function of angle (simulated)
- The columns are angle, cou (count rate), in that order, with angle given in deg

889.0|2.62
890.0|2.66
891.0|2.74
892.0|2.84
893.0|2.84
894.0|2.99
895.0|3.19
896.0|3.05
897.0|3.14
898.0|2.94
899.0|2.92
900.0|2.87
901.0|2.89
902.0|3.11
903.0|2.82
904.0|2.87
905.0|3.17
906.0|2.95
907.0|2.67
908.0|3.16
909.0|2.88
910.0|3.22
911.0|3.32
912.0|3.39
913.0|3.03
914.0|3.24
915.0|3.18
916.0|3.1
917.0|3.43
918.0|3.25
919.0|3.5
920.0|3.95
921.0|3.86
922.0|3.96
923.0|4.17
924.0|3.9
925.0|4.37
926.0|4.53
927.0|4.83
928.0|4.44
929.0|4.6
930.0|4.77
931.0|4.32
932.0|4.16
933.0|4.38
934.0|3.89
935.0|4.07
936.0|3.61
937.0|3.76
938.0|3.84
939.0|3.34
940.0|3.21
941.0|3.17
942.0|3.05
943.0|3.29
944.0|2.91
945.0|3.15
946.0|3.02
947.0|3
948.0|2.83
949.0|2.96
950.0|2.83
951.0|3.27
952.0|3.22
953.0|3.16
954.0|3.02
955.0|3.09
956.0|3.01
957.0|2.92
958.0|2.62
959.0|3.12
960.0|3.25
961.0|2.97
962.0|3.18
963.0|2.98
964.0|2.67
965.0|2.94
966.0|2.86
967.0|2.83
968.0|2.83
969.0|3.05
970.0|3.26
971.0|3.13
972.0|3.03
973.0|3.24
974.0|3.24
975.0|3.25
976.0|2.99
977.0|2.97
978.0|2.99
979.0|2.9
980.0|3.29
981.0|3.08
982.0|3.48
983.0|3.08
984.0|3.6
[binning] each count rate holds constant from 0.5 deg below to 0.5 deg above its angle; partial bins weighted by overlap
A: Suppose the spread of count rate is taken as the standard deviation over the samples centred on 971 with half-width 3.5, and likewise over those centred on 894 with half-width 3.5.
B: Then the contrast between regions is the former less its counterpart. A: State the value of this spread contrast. -0.01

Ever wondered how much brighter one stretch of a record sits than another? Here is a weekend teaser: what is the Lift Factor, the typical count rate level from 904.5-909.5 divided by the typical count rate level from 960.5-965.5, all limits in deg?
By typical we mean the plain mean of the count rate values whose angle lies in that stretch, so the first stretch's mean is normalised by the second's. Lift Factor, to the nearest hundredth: 1.01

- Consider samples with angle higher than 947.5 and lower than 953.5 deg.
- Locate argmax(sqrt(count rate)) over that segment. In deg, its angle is 951.0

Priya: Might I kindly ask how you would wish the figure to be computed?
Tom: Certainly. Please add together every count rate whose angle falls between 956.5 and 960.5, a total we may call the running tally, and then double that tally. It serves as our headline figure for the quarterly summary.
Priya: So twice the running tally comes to 23.8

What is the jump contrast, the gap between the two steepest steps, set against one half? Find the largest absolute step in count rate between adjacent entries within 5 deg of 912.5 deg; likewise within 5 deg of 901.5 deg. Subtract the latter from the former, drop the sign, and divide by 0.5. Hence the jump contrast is 0.12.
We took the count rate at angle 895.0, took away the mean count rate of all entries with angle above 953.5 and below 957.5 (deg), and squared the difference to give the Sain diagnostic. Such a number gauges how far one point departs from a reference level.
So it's 0.032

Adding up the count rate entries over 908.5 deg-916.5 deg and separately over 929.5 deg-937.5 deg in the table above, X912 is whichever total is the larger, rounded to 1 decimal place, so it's 33.0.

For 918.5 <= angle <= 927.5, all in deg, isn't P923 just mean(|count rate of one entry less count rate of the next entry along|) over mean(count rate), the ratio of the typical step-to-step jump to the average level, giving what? 0.06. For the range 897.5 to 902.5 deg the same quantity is 0.03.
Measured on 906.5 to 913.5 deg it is 0.09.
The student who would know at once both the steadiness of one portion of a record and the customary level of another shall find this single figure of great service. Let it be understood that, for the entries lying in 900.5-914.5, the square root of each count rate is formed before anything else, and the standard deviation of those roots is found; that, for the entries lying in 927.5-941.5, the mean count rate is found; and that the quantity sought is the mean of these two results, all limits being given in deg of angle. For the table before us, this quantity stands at 2.01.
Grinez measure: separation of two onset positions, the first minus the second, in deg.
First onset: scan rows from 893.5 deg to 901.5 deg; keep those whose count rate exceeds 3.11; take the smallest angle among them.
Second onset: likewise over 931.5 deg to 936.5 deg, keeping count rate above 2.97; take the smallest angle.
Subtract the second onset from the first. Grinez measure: -37 deg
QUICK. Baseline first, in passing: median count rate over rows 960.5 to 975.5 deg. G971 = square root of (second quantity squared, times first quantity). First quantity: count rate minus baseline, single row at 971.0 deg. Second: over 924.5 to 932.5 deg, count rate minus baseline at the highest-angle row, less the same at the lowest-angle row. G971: 0.1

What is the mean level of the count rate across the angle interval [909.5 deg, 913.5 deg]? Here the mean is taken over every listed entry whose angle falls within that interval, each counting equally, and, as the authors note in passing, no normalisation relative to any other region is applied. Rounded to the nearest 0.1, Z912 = 3.2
